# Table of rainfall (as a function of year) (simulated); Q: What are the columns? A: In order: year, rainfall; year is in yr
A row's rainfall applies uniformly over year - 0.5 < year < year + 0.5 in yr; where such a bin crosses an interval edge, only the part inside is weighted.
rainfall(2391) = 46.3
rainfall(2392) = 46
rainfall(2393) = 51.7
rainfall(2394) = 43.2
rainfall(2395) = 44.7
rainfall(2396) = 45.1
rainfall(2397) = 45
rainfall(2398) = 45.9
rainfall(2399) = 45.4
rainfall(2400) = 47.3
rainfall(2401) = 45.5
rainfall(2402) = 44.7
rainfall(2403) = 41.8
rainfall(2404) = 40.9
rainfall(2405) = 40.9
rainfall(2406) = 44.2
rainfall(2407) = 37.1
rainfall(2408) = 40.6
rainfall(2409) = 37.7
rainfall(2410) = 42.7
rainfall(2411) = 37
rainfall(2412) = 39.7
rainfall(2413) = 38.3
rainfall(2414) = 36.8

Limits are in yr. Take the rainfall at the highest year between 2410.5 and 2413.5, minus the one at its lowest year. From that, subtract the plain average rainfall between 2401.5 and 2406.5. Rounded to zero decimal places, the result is -41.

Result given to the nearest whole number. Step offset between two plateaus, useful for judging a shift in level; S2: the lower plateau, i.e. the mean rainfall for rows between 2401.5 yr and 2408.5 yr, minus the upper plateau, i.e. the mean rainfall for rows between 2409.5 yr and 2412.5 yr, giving 2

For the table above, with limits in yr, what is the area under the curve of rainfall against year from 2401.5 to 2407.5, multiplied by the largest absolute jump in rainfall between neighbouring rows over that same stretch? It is 1772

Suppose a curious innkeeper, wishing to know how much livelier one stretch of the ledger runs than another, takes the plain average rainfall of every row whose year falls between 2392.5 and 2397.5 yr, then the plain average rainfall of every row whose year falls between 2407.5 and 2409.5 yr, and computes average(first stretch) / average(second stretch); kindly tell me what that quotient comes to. 1.17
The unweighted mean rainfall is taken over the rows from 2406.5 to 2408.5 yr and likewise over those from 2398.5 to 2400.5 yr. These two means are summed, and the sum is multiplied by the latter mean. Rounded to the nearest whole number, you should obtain 3949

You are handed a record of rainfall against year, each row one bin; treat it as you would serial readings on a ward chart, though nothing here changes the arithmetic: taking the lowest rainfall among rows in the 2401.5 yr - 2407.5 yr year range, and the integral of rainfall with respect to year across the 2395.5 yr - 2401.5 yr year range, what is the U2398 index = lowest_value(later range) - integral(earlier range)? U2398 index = -237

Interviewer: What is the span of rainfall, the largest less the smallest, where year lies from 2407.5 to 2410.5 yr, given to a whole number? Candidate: 5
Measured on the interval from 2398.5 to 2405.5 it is 6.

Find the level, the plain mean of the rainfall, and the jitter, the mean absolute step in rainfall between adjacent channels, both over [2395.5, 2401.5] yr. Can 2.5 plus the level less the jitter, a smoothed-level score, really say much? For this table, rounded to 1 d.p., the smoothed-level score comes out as 47.2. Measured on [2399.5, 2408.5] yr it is 42.5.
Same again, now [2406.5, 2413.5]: 38.0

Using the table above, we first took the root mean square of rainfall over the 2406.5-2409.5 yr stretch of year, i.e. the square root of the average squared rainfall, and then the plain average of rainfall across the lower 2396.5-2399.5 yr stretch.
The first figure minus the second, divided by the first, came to -0.18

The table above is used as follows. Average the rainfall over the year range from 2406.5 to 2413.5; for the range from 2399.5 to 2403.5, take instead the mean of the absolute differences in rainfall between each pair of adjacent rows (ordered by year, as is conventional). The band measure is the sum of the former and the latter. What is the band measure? 40.8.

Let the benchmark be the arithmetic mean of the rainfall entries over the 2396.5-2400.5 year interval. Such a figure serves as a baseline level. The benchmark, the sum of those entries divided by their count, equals 46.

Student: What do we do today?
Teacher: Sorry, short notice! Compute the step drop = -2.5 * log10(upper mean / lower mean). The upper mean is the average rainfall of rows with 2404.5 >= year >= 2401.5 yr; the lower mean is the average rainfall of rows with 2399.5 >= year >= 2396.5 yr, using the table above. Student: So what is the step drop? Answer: 0.07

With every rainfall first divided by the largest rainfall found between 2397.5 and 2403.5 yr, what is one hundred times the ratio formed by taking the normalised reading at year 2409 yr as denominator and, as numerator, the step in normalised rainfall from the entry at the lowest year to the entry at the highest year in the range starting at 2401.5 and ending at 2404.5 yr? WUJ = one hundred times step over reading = -10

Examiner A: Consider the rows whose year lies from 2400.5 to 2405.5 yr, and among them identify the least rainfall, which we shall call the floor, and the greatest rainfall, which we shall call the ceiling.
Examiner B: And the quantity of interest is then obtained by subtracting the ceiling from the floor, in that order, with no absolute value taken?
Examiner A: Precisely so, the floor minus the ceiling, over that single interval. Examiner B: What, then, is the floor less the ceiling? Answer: -5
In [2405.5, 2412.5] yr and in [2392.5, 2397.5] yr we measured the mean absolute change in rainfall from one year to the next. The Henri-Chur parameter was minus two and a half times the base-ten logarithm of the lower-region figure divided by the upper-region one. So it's 0.58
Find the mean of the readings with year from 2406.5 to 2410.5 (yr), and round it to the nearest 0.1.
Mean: 39.5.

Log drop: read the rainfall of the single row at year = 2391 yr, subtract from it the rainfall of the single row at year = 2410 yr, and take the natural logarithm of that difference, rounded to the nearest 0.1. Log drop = 1.3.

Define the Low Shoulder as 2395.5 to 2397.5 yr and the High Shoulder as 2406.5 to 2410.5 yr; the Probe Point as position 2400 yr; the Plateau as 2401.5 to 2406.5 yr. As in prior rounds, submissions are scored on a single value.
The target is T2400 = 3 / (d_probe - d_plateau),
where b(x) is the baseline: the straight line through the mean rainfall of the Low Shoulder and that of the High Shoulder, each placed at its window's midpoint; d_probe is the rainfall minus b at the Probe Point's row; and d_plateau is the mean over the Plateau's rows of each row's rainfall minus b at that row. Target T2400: 1.0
